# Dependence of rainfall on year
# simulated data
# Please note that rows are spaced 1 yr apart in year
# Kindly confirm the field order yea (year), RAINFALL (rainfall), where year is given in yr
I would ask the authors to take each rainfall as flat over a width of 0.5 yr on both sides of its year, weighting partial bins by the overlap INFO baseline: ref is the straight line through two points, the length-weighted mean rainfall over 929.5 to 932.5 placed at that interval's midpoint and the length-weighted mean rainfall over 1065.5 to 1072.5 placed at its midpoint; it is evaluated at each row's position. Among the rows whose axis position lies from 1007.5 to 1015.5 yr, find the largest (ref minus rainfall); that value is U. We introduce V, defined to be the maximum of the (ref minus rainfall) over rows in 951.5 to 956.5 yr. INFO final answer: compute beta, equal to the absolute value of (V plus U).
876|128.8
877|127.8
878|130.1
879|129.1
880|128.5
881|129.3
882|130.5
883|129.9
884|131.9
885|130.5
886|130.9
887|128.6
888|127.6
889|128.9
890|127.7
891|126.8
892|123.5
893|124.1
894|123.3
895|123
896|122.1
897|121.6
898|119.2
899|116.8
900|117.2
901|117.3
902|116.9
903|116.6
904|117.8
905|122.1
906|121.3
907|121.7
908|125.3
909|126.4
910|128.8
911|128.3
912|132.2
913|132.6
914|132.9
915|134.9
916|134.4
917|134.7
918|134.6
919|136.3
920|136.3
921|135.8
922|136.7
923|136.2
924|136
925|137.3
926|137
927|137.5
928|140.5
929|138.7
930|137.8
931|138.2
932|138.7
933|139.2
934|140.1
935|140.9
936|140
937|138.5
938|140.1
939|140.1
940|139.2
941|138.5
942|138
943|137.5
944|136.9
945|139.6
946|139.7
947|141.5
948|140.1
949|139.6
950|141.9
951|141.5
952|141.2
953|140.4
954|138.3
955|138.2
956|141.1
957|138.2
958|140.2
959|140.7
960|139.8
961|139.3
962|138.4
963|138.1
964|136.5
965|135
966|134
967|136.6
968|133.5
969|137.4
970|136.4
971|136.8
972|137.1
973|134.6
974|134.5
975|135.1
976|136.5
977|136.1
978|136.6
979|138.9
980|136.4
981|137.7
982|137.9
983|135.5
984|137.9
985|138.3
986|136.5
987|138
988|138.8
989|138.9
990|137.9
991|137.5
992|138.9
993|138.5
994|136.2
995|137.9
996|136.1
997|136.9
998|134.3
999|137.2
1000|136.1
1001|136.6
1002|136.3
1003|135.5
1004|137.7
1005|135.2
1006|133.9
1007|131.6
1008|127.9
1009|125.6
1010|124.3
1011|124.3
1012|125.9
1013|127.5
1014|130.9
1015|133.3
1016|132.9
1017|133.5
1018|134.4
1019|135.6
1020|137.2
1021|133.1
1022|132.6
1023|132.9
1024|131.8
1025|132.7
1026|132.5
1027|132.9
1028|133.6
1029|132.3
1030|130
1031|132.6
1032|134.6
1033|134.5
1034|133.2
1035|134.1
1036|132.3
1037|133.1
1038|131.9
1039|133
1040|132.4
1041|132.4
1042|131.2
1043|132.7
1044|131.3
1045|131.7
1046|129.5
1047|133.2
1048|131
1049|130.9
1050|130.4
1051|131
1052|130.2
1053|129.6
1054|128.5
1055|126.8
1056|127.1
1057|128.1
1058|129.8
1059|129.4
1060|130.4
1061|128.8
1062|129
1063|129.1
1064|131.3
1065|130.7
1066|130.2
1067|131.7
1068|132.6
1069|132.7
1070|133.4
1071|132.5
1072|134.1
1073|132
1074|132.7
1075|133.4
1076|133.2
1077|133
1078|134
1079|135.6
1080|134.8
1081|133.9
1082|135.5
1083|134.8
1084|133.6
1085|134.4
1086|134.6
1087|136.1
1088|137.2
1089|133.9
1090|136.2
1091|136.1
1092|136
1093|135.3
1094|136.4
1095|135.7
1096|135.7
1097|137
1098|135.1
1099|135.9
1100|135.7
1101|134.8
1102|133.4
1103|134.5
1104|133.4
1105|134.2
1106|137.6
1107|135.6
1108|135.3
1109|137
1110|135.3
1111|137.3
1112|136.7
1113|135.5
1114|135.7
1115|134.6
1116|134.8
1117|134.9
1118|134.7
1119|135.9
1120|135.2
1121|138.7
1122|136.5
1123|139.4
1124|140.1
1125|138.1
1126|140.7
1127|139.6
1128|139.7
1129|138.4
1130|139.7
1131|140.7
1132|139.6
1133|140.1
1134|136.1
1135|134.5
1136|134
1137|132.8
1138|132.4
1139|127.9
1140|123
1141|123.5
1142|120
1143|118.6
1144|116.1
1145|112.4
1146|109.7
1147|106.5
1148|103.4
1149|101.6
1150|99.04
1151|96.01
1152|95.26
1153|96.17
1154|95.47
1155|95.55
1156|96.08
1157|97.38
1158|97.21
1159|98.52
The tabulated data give 10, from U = 11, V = -1.0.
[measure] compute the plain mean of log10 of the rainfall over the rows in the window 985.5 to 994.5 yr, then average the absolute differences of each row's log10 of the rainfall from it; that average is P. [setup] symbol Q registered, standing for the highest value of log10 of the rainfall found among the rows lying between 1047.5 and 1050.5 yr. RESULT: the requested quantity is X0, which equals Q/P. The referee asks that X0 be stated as 852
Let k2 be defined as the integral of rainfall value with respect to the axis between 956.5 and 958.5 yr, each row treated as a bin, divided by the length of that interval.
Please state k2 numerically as 139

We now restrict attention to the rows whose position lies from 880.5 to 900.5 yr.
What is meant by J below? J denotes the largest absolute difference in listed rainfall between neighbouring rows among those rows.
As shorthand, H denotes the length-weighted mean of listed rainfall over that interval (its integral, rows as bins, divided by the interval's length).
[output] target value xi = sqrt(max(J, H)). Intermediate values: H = 126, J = 3.3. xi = 11.21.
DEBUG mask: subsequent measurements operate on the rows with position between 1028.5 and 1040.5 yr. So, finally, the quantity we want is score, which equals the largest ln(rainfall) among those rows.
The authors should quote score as 4.90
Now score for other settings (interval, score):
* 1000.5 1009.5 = 4.93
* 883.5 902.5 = 4.88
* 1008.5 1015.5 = 4.89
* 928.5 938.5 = 4.95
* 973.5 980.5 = 4.93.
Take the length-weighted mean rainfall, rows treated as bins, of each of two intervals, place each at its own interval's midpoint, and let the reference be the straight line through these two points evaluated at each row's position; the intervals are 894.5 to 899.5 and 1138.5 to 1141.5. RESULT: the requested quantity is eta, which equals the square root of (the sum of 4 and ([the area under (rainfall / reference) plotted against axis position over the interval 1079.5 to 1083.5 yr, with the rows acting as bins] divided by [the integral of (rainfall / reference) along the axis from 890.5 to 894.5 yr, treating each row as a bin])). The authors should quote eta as 2.248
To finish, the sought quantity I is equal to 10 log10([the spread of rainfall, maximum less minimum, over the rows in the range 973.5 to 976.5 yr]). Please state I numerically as 3.0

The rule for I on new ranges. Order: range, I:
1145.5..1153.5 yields 11.6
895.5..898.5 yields 4.6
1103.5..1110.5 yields 6.2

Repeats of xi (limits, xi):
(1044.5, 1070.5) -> 11.41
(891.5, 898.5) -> 11.06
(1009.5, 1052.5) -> 11.48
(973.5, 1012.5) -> 11.63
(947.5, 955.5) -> 11.84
